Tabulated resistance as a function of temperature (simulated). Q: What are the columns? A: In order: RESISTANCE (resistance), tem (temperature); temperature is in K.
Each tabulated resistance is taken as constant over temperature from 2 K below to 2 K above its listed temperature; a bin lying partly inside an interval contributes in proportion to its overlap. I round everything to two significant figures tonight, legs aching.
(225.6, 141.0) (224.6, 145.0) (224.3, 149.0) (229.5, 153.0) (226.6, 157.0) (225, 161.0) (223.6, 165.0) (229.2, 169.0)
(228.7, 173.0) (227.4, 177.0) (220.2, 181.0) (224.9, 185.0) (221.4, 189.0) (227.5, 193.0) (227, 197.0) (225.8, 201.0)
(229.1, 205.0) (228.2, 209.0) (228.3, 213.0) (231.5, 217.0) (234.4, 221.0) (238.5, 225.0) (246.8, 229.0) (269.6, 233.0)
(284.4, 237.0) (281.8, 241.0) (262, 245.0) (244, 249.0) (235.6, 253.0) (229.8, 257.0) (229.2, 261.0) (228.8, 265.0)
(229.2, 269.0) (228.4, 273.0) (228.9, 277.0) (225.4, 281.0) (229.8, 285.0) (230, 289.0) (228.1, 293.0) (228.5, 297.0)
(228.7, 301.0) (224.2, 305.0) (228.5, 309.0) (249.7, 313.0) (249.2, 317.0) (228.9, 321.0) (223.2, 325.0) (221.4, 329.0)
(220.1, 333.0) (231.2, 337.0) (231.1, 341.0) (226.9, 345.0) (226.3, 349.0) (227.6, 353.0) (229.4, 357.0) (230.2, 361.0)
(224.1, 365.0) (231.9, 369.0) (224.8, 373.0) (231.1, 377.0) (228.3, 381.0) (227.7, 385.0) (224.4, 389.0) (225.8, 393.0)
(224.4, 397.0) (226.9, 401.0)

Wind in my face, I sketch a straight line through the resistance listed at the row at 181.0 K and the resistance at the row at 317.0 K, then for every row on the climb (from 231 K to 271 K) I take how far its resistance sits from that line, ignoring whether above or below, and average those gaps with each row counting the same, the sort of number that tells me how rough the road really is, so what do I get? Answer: 21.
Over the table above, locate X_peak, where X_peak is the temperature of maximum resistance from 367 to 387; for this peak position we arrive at 369.0 K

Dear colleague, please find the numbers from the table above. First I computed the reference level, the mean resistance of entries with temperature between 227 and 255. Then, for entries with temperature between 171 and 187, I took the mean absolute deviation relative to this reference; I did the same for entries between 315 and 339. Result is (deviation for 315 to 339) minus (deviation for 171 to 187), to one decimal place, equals -3.7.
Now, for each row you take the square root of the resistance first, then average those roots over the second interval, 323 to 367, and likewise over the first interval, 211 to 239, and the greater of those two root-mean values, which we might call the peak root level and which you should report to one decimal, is 15.7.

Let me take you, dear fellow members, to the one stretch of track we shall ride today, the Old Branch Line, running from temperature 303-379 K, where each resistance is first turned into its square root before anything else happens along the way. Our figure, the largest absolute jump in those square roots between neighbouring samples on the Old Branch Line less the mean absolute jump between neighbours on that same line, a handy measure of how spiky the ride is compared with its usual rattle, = 0.50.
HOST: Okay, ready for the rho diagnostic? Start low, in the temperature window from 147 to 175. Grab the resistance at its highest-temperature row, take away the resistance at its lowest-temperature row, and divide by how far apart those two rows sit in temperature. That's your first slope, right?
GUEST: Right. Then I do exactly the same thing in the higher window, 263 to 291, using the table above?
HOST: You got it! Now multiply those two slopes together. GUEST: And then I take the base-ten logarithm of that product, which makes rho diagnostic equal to -2.0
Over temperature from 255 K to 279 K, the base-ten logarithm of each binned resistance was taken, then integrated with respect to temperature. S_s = 56.6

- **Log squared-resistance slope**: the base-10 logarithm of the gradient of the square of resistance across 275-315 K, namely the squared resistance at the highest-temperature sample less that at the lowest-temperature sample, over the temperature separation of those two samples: 2.44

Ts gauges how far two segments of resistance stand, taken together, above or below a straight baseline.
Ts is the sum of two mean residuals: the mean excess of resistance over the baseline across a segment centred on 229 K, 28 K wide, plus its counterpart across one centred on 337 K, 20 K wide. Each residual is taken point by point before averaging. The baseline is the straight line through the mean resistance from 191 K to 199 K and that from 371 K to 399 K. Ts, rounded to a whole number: 27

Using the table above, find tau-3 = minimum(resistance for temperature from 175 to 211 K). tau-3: 220.2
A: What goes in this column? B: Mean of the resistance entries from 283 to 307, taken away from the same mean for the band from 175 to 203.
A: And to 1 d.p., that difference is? -3.3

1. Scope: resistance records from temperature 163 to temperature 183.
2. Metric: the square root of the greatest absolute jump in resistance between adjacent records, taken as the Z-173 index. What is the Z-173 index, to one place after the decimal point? 2.7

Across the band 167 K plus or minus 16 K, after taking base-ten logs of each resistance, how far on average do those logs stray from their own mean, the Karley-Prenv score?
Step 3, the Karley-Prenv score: 0.0048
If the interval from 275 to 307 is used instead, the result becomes 0.0030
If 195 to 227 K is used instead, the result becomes 0.0063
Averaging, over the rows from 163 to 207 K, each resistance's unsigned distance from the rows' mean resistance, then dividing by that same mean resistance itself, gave 0.011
